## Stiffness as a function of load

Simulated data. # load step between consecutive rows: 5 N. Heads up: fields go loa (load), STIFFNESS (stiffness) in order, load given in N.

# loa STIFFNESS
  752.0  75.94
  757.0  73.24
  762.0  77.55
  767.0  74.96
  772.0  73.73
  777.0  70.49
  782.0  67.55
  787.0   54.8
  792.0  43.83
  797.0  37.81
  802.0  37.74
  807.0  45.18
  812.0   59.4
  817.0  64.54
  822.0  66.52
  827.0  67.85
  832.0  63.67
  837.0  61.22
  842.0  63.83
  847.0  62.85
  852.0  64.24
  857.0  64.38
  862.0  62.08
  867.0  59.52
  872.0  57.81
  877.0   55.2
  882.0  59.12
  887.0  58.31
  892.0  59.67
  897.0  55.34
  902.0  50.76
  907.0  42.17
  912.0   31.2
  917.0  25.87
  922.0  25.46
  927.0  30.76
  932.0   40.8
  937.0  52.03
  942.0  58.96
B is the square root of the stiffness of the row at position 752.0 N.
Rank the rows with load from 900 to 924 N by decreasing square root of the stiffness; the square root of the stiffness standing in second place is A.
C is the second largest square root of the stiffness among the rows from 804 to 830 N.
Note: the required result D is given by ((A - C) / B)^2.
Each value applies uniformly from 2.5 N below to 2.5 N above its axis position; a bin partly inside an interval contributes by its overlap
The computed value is 0.04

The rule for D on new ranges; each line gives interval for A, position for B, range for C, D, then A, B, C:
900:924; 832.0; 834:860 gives 0.04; 6.5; 7.98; 8.0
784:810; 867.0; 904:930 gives 0.02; 6.7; 7.71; 5.6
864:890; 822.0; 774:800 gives 0.00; 7.7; 8.16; 8.2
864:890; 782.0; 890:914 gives 0.00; 7.7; 8.22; 7.4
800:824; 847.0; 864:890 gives 0.00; 8.0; 7.93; 7.7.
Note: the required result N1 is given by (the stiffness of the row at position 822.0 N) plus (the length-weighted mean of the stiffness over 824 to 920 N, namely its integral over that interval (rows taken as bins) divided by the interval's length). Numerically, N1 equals 122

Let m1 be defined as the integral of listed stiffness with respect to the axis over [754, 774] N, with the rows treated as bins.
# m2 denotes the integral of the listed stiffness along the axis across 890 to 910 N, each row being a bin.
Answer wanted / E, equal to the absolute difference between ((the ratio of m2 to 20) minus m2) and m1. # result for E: 2473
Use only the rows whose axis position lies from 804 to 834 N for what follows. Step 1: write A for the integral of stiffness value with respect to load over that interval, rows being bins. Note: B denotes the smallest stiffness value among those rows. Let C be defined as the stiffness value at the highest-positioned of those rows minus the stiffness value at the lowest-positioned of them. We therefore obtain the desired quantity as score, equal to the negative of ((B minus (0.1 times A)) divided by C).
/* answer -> 7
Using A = 1823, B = 45.18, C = 18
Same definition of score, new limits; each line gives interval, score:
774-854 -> -69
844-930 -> -13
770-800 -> -4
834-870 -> -97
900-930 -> -4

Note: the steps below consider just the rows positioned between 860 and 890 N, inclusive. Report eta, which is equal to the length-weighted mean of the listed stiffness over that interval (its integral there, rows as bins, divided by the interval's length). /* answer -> 58.6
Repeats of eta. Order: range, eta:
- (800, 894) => 59.8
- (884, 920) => 46.1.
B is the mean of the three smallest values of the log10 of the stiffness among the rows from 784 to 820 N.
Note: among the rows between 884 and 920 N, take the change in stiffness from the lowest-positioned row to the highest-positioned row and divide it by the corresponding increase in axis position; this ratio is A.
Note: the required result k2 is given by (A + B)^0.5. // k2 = 0.7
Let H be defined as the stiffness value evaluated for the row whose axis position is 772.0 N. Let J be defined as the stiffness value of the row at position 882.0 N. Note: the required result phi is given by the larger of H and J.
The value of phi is 73.7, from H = 73.73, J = 59.12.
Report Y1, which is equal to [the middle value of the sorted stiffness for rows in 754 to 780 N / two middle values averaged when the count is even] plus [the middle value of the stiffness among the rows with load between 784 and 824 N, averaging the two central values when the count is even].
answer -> 124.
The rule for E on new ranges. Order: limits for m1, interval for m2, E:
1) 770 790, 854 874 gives 2479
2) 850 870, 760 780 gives 2653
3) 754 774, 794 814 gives 2347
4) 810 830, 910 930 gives 1836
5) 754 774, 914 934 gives 2078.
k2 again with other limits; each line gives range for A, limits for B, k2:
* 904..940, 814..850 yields 1.5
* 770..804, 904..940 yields 0.5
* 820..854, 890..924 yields 1.2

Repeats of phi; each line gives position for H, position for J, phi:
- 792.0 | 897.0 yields 55.3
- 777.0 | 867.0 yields 70.5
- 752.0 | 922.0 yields 75.9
